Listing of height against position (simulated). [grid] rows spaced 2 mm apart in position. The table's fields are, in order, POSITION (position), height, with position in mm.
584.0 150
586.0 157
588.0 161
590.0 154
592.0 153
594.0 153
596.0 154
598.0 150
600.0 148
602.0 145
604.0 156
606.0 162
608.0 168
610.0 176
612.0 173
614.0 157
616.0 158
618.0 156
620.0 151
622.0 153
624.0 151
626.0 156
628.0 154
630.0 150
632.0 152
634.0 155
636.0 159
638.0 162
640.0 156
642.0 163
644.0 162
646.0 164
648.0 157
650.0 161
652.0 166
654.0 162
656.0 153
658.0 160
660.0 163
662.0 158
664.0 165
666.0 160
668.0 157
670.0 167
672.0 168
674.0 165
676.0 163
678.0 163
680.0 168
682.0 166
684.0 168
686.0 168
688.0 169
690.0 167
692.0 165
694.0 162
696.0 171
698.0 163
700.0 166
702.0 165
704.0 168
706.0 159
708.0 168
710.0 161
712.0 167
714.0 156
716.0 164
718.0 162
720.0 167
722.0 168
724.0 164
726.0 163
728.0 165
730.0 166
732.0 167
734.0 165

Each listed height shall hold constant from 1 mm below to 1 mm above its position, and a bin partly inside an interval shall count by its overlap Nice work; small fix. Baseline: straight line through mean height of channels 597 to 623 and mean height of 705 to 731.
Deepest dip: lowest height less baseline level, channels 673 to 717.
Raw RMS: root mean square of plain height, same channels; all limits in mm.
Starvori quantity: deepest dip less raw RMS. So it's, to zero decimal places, -173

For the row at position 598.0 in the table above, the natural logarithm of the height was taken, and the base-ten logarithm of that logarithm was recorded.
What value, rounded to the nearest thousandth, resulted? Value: 0.700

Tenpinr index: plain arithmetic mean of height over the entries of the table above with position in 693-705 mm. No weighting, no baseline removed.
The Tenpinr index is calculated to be 166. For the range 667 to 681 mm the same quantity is 164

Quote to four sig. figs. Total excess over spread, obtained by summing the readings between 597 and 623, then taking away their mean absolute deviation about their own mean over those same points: 2046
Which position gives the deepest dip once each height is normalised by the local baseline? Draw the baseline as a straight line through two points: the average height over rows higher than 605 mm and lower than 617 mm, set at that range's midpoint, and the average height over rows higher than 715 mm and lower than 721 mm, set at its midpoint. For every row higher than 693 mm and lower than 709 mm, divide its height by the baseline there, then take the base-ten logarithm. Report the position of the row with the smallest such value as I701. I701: 706.0 mm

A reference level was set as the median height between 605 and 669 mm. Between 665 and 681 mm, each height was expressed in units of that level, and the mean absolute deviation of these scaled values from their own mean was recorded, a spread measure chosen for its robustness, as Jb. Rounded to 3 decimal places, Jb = 0.020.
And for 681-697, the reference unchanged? 0.013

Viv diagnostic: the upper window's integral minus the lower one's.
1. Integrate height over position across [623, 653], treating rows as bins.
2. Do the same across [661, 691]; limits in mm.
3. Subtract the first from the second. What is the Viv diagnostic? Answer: 208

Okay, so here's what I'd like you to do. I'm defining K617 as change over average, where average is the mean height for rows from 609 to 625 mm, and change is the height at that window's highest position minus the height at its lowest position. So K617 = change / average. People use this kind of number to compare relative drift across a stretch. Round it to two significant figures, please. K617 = -0.16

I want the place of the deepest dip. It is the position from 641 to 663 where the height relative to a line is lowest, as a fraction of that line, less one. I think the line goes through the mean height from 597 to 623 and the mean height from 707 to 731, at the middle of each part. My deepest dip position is 656.0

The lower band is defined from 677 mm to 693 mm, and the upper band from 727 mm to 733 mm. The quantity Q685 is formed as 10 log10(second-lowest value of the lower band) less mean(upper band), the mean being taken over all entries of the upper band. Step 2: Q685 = -144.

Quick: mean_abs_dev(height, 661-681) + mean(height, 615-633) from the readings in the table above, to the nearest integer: 157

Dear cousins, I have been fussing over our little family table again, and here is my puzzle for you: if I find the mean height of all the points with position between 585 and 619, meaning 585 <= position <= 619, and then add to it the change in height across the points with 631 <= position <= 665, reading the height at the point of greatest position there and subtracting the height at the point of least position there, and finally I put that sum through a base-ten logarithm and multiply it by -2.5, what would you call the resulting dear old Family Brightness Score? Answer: -5.58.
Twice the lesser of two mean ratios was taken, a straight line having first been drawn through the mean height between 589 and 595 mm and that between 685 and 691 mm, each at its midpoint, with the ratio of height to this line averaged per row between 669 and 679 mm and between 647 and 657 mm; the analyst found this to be 1.97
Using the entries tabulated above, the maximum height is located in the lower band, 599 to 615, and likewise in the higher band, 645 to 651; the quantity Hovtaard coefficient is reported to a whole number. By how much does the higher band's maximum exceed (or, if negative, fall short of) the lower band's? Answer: -12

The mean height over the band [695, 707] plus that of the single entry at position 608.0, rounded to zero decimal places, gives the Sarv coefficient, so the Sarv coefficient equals 333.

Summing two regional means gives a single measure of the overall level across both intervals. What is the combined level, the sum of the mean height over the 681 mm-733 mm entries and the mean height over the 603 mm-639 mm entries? 323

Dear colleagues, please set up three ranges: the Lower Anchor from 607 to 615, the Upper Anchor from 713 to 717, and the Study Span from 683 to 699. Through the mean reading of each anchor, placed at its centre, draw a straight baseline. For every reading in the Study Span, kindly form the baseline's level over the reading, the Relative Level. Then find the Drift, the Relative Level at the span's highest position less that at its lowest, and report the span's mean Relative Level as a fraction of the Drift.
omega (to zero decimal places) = 43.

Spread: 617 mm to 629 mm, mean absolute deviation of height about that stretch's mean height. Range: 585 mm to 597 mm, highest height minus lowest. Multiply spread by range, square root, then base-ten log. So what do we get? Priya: 0.58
